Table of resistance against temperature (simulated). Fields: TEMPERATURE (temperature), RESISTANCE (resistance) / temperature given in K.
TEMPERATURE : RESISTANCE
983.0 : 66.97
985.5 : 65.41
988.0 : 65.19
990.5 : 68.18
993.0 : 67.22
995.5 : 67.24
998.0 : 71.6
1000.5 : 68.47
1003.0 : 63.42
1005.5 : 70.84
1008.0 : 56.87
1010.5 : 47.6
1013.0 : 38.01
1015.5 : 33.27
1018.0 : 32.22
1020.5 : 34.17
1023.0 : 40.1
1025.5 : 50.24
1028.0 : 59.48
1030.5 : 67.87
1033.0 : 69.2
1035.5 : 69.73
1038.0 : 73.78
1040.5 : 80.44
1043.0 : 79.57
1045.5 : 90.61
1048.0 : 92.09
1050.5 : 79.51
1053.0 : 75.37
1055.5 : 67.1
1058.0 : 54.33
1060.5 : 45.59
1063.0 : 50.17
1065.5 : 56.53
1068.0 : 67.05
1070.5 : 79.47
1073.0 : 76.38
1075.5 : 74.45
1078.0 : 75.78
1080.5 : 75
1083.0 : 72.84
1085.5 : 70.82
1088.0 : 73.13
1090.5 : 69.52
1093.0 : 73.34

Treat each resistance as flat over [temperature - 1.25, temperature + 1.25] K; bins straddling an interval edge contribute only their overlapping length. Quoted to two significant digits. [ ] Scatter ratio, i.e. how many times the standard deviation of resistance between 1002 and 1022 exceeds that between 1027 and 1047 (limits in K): 1.6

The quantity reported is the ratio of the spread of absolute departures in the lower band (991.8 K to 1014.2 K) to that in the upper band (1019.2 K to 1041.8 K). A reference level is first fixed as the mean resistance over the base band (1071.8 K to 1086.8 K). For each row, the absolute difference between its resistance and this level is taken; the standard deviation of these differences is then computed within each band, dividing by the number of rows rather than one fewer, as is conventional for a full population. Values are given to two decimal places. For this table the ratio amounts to 0.81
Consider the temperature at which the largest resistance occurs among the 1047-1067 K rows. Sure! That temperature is 1048.0 K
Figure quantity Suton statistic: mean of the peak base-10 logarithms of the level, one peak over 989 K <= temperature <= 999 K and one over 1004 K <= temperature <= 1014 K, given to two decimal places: 1.85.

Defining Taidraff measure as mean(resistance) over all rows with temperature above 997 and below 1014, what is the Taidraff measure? 60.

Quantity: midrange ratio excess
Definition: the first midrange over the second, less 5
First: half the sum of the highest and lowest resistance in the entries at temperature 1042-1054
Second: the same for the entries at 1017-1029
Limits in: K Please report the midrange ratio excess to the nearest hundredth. -3.17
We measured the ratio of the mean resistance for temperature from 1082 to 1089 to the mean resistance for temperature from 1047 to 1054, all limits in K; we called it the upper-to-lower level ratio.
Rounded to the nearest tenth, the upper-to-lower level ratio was 0.9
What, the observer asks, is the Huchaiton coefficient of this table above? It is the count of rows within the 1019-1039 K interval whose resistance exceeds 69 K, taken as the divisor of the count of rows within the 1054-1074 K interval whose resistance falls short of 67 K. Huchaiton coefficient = 1.3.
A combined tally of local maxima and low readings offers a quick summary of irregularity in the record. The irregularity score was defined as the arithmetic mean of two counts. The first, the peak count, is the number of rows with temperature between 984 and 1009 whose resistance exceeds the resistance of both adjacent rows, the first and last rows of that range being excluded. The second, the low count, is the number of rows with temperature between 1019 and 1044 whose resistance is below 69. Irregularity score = 4.0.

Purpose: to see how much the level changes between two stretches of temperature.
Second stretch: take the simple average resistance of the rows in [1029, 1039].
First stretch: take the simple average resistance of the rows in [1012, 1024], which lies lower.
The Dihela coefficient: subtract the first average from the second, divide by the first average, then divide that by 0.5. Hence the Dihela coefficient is 1.9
